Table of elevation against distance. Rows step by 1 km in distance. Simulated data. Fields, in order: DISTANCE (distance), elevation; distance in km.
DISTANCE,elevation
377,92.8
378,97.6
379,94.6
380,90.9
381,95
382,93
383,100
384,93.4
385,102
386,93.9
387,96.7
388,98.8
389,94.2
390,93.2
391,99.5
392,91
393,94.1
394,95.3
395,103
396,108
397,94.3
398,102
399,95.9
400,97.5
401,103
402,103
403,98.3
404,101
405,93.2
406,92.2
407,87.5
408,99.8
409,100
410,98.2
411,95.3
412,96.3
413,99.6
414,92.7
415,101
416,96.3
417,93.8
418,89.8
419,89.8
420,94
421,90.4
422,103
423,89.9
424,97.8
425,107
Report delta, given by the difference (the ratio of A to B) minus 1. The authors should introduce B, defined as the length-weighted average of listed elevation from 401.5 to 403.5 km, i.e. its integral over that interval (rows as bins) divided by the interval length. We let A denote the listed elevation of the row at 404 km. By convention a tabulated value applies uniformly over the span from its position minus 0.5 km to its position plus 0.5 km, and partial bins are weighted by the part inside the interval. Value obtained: 0.00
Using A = 101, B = 101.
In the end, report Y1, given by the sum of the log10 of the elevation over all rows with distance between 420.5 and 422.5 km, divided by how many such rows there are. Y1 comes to 1.98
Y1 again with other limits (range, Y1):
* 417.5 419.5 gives 1.95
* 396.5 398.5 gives 1.99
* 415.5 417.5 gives 1.98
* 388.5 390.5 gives 1.97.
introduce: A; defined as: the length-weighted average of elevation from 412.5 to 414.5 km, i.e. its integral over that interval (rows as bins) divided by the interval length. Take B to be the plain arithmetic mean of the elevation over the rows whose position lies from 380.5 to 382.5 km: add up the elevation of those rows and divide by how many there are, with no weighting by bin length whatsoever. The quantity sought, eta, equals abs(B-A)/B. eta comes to 0.023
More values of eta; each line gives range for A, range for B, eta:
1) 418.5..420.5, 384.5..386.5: 0.062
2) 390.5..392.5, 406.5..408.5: 0.017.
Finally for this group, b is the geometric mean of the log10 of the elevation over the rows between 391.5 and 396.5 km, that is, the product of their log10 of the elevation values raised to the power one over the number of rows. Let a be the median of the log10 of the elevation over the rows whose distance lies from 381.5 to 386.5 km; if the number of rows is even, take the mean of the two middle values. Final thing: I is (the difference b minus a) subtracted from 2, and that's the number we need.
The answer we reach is 1.98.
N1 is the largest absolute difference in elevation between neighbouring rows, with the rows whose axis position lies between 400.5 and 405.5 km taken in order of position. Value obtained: 7.8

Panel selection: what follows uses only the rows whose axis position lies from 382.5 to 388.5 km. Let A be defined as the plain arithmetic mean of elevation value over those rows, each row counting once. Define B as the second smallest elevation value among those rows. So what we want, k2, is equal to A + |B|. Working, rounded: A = 97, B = 93.9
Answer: 191.4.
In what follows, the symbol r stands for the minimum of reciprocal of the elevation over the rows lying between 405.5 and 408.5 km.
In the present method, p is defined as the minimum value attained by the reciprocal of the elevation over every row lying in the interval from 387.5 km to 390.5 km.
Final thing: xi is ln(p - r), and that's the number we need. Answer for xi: -9.2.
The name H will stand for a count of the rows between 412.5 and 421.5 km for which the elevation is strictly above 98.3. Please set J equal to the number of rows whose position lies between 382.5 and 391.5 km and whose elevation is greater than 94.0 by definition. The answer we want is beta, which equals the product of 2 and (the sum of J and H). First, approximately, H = 2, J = 6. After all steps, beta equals 16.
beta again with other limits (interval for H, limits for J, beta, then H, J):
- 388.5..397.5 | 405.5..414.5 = 18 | 3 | 6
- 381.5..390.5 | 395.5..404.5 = 24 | 3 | 9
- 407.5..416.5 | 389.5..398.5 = 22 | 4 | 7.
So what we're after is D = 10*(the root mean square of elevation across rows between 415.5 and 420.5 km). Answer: 928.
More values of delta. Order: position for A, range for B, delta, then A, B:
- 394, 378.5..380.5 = 0.03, 95.3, 93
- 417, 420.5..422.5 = -0.03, 93.8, 97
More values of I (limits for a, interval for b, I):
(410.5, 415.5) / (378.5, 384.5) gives 2.01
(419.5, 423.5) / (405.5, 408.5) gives 2.00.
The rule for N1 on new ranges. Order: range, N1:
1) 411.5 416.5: 8.3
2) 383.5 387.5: 8.6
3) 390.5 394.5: 8.5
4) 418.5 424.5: 13.1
